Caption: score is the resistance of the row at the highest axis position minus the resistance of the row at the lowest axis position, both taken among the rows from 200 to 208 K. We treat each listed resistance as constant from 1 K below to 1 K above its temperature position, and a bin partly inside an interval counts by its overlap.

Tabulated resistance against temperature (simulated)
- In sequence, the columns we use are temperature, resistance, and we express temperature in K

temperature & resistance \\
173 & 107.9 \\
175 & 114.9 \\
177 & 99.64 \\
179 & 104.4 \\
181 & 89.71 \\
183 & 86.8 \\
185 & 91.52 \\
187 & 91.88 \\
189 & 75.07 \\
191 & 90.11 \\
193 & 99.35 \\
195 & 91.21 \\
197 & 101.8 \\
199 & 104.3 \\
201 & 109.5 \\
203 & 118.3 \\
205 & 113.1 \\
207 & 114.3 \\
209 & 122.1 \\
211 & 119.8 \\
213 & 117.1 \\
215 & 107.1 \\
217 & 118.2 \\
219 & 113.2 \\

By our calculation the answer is 4.8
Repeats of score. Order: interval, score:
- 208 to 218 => -3.9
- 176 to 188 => -7.8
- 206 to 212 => 5.5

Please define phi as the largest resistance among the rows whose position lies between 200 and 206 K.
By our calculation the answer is 118.3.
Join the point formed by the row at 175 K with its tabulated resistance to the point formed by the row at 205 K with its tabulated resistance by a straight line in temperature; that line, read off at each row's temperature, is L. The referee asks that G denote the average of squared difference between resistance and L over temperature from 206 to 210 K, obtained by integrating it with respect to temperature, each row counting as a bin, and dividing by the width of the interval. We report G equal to 44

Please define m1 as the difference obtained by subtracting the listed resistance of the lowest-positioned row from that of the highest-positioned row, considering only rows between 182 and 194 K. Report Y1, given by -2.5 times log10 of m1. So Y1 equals -2.7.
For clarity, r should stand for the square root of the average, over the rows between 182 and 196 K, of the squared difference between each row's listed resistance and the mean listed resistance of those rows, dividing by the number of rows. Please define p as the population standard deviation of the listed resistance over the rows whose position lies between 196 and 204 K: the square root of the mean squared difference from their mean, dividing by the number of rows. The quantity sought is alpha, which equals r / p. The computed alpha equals 1.1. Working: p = 6.3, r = 6.8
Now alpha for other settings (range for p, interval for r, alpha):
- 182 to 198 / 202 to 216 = 0.6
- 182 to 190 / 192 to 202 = 0.9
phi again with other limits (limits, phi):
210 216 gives 119.8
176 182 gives 104.4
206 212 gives 122.1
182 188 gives 91.88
